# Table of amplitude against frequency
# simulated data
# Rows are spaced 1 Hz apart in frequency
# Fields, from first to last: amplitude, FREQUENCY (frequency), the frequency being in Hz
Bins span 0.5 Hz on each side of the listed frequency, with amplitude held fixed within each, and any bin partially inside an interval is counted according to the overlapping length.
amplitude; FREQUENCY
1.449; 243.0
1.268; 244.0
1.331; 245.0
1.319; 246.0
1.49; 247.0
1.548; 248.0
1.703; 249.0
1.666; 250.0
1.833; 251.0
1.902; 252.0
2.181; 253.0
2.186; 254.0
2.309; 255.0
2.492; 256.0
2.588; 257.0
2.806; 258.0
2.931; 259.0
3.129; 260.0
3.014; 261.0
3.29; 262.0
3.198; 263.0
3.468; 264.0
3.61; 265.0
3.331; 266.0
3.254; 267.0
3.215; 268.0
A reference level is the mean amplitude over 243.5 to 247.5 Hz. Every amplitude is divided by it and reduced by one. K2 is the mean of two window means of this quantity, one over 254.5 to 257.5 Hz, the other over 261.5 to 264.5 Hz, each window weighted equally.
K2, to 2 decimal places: 1.14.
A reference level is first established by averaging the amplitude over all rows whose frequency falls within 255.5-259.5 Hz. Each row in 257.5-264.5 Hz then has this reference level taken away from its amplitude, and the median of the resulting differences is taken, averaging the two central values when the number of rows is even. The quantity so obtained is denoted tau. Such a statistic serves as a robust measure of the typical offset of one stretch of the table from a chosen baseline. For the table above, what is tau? 0.4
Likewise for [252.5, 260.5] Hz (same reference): -0.2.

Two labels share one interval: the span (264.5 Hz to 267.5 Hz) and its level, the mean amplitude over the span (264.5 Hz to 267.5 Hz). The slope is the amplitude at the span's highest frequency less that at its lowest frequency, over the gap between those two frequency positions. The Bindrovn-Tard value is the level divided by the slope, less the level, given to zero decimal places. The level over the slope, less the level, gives -22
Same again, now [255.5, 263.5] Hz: 26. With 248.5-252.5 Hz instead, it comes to 25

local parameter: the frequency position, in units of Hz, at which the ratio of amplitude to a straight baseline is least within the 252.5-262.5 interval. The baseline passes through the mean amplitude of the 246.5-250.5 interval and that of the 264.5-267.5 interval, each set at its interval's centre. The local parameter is 254.0 Hz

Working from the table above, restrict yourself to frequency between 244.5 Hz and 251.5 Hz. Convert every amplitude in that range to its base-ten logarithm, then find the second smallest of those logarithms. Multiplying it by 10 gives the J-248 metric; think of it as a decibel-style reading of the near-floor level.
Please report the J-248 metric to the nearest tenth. 1.2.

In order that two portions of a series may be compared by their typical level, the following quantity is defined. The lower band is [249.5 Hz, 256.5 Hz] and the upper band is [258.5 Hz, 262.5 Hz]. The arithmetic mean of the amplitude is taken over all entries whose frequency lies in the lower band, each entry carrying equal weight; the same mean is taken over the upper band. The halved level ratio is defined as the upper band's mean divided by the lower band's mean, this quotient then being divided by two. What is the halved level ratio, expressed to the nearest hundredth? 0.74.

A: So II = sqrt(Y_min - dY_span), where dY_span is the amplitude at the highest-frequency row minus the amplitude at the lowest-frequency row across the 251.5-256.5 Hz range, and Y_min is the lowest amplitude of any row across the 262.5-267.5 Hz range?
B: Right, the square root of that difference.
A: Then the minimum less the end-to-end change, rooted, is 1.61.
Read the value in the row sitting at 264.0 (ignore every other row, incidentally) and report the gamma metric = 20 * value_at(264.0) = 69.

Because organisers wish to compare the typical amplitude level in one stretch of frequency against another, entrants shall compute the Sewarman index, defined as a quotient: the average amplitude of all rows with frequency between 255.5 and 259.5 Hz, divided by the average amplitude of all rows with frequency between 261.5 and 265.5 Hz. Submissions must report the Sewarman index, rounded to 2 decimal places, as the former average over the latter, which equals 0.80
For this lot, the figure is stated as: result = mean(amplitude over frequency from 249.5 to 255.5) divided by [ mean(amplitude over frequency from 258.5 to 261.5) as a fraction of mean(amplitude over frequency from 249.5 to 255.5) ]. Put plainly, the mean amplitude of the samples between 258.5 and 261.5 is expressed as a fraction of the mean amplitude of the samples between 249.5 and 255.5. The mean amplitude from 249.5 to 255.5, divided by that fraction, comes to 1.3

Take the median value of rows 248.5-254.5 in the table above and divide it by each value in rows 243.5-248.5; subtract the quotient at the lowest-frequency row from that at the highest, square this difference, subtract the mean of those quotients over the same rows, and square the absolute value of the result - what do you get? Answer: 1.64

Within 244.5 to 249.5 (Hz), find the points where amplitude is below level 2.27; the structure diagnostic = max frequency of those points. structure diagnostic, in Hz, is 249.0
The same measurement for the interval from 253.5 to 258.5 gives 254.0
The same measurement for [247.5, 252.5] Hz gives 252.0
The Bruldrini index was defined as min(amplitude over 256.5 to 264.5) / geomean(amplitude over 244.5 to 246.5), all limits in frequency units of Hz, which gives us 2.0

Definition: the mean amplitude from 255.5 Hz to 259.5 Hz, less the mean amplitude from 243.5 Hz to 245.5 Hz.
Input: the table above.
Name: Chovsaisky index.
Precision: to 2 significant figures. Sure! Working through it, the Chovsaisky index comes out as 1.4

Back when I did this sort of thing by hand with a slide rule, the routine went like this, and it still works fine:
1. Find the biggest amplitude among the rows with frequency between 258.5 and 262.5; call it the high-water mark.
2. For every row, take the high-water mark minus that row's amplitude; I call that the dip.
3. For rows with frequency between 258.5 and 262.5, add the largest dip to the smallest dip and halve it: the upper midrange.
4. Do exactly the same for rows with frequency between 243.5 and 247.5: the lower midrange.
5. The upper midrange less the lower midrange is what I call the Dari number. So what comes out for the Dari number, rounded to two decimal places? -1.73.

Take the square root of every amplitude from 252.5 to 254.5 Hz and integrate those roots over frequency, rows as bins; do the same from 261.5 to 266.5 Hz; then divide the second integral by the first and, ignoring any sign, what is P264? 3.1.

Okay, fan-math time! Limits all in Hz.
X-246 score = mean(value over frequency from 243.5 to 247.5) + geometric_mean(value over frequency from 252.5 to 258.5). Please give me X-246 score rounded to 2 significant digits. 3.8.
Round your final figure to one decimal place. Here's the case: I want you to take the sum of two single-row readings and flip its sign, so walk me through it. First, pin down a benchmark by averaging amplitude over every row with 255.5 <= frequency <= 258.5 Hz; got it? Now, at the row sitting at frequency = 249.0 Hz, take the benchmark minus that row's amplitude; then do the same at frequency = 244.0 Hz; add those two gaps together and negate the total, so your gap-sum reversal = -2.3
